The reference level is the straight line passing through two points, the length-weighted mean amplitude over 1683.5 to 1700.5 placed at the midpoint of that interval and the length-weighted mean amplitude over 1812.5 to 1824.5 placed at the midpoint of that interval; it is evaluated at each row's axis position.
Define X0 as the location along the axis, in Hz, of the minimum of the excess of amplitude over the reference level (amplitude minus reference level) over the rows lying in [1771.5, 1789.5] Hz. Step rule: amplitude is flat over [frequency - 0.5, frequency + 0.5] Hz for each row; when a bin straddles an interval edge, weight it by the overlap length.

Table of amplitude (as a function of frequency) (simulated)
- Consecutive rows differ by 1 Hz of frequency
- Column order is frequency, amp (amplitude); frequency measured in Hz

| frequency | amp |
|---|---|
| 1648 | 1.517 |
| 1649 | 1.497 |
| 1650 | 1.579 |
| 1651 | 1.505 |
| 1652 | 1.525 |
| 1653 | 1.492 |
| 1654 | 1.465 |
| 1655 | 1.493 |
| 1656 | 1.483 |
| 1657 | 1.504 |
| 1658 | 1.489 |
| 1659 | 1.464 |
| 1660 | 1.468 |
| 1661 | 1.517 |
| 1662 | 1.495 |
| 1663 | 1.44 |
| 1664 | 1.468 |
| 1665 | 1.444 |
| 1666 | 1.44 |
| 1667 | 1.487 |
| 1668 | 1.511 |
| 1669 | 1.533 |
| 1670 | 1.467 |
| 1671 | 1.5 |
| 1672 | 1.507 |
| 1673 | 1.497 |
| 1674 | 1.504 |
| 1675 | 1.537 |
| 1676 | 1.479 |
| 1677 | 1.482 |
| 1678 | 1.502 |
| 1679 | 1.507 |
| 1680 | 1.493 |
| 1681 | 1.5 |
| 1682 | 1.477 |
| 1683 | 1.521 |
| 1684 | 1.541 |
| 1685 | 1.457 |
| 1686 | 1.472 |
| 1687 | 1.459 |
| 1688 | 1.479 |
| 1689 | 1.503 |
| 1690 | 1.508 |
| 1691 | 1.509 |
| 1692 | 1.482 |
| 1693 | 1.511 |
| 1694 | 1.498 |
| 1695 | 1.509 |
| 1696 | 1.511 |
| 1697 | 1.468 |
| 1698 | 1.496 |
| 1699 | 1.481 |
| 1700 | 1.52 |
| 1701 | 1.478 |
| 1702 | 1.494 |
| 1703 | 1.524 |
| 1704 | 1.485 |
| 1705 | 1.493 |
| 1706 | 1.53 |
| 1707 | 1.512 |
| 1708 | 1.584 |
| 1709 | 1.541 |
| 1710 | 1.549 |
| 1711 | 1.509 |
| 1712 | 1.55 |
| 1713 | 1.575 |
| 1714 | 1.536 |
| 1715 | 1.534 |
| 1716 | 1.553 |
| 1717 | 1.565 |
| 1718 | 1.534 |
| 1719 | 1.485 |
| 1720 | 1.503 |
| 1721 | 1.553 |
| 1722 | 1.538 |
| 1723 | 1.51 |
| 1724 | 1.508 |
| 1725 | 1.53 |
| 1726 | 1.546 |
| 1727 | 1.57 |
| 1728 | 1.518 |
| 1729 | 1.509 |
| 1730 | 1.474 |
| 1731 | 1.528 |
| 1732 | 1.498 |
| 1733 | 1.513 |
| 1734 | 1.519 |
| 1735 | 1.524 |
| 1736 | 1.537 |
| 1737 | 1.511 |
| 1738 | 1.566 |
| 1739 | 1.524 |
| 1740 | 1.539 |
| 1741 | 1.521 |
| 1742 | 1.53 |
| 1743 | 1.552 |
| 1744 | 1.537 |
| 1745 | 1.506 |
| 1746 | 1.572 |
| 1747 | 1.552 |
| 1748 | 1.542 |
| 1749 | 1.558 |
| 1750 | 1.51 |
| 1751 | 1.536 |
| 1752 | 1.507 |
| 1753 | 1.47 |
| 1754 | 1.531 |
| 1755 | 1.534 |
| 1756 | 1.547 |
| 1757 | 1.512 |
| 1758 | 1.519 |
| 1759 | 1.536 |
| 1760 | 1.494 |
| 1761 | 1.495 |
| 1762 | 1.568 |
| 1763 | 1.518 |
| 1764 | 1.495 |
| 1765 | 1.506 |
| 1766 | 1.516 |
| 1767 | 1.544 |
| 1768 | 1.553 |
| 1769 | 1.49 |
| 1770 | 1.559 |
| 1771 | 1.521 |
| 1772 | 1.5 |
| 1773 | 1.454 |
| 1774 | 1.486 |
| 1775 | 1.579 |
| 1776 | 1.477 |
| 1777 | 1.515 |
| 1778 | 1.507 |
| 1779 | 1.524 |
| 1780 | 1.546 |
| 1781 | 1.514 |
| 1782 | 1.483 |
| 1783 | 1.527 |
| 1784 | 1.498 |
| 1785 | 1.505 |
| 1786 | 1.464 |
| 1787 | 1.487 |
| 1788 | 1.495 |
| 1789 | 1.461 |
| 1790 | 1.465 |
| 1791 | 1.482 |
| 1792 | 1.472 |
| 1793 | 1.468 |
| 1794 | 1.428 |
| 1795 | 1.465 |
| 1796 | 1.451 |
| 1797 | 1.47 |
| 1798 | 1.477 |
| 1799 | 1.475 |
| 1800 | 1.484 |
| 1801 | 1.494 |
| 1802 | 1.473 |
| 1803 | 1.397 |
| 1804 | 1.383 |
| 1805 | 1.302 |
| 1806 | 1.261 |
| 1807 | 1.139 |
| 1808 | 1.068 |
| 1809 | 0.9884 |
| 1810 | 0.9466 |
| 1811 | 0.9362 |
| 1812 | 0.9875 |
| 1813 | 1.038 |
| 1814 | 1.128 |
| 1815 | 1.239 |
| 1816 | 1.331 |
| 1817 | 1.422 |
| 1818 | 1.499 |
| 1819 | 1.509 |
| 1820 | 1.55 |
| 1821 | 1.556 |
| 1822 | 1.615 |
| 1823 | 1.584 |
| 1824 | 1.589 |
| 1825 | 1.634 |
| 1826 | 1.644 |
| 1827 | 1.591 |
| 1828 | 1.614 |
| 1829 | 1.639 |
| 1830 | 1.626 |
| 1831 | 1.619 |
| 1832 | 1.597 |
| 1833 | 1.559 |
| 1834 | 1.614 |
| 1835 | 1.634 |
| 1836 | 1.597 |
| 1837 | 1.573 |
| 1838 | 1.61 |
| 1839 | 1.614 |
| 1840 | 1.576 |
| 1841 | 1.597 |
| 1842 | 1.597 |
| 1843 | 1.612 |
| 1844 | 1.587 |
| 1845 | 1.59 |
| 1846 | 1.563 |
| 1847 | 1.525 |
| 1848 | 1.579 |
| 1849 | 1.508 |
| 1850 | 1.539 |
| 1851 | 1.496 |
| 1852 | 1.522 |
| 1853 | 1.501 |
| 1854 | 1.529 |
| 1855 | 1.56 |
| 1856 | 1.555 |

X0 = 1773 Hz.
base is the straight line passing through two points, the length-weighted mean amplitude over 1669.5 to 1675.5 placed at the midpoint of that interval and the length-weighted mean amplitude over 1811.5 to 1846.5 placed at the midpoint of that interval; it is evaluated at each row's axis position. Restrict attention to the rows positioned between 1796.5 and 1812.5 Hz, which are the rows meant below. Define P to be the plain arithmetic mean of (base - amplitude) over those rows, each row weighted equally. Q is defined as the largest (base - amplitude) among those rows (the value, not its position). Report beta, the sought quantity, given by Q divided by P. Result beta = 2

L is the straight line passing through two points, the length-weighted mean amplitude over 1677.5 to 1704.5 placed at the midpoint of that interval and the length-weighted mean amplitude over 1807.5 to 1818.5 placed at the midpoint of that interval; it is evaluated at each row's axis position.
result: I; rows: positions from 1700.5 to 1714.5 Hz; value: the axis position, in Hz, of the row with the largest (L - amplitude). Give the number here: 1701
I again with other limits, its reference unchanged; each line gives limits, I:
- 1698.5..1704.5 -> 1699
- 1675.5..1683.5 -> 1676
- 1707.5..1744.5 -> 1719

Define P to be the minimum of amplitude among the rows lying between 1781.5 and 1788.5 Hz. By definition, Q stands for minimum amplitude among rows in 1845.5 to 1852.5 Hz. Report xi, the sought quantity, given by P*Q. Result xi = 2.19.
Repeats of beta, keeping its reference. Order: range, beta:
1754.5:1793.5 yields 8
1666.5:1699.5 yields 7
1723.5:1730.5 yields -3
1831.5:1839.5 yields 0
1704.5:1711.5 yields -1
